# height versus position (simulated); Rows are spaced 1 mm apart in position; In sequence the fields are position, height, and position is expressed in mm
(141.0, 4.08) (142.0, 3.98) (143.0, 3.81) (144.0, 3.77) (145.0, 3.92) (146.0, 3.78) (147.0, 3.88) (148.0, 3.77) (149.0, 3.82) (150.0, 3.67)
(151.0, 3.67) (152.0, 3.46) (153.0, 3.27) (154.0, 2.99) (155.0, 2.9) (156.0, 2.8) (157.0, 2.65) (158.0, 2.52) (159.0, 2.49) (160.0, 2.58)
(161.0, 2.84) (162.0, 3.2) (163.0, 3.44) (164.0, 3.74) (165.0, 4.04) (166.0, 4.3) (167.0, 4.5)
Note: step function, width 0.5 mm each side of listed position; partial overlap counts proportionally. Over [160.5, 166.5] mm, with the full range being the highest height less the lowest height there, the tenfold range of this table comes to 15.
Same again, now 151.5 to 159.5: 10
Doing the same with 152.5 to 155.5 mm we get 4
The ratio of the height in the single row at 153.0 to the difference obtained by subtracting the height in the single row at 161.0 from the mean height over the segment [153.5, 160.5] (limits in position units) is -24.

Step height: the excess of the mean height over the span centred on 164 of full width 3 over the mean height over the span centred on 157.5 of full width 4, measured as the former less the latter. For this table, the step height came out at 1.1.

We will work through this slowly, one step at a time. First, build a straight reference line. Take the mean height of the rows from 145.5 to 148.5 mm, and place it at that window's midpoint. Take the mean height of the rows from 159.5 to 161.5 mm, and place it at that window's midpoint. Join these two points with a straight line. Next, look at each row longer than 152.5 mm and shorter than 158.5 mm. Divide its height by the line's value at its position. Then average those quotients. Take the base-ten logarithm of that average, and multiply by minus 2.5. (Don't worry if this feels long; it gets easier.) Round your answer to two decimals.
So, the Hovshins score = 0.10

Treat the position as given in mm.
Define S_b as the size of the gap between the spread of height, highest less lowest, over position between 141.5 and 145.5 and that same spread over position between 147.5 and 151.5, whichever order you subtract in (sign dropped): 0.1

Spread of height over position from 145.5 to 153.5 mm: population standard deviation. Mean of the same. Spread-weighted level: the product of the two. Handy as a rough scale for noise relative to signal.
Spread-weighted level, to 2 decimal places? 0.70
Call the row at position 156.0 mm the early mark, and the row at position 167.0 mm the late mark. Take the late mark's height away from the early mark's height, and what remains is -1.7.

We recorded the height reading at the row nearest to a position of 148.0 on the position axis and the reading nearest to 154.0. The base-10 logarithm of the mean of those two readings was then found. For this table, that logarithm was 0.529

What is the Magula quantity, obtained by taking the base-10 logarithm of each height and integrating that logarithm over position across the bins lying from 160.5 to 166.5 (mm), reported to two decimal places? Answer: 3.31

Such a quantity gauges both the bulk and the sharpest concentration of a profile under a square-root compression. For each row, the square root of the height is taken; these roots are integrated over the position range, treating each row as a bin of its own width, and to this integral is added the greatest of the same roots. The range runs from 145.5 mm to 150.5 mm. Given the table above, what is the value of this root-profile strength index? 11.7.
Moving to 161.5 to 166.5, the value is 11.7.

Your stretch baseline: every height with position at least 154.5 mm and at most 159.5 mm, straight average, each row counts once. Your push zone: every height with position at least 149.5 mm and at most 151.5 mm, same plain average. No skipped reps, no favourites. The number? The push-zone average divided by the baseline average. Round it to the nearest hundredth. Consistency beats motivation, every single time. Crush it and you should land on 1.37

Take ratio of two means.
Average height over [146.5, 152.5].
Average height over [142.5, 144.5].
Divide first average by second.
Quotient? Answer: 0.98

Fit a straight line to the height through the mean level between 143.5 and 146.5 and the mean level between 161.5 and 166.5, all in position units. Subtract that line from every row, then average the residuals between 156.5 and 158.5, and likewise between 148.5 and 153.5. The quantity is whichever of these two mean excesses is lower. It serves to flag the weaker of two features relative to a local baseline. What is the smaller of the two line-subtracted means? -1.19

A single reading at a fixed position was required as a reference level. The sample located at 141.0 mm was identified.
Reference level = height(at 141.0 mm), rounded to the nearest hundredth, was 4.08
